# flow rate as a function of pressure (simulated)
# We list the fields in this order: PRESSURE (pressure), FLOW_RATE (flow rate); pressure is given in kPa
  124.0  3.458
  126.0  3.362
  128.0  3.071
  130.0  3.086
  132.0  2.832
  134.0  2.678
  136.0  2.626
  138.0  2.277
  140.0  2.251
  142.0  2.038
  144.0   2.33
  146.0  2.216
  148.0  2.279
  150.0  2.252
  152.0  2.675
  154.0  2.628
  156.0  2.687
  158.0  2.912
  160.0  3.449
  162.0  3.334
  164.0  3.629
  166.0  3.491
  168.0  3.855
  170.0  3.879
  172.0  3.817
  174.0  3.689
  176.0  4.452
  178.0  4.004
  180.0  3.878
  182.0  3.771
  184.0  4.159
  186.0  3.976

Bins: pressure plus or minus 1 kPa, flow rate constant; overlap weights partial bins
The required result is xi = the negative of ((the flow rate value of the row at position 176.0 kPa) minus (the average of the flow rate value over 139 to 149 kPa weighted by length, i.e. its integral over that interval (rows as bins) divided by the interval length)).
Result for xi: -2.2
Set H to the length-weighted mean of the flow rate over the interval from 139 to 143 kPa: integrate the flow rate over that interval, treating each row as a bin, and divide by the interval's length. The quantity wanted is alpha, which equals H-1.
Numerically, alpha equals 1.14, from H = 2.1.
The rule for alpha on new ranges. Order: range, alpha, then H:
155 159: 1.80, 2.8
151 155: 1.65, 2.7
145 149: 1.25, 2.2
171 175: 2.75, 3.8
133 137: 1.65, 2.7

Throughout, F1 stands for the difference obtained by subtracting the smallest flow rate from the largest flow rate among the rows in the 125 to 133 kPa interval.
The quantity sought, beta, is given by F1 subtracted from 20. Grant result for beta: 19.5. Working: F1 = 0.53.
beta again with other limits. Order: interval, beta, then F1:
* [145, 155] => 19.5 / 0.46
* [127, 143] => 19.0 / 1.05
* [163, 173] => 19.6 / 0.39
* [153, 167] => 19.0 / 1.00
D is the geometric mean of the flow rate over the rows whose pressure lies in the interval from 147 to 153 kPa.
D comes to 2.4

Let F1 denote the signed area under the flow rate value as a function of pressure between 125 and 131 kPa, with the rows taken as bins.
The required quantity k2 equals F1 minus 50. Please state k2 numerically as -31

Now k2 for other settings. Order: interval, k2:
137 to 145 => -32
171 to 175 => -35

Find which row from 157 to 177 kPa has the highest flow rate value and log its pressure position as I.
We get 176.0 kPa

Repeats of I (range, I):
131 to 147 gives 132.0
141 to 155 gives 152.0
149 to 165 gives 164.0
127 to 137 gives 130.0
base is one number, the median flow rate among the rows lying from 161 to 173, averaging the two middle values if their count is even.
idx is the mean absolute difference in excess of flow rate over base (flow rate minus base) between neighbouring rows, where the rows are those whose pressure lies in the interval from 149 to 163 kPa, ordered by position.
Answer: 0.23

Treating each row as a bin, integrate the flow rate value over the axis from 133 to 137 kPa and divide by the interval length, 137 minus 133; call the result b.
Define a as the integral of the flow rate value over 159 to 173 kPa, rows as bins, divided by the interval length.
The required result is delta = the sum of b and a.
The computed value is 6.3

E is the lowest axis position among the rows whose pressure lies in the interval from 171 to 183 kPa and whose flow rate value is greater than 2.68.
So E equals 172.0 kPa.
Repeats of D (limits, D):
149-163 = 2.8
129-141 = 2.6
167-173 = 3.9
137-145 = 2.2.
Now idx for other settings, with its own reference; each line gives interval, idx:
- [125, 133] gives 0.19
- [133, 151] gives 0.14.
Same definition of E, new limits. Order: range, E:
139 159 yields 156.0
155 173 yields 156.0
